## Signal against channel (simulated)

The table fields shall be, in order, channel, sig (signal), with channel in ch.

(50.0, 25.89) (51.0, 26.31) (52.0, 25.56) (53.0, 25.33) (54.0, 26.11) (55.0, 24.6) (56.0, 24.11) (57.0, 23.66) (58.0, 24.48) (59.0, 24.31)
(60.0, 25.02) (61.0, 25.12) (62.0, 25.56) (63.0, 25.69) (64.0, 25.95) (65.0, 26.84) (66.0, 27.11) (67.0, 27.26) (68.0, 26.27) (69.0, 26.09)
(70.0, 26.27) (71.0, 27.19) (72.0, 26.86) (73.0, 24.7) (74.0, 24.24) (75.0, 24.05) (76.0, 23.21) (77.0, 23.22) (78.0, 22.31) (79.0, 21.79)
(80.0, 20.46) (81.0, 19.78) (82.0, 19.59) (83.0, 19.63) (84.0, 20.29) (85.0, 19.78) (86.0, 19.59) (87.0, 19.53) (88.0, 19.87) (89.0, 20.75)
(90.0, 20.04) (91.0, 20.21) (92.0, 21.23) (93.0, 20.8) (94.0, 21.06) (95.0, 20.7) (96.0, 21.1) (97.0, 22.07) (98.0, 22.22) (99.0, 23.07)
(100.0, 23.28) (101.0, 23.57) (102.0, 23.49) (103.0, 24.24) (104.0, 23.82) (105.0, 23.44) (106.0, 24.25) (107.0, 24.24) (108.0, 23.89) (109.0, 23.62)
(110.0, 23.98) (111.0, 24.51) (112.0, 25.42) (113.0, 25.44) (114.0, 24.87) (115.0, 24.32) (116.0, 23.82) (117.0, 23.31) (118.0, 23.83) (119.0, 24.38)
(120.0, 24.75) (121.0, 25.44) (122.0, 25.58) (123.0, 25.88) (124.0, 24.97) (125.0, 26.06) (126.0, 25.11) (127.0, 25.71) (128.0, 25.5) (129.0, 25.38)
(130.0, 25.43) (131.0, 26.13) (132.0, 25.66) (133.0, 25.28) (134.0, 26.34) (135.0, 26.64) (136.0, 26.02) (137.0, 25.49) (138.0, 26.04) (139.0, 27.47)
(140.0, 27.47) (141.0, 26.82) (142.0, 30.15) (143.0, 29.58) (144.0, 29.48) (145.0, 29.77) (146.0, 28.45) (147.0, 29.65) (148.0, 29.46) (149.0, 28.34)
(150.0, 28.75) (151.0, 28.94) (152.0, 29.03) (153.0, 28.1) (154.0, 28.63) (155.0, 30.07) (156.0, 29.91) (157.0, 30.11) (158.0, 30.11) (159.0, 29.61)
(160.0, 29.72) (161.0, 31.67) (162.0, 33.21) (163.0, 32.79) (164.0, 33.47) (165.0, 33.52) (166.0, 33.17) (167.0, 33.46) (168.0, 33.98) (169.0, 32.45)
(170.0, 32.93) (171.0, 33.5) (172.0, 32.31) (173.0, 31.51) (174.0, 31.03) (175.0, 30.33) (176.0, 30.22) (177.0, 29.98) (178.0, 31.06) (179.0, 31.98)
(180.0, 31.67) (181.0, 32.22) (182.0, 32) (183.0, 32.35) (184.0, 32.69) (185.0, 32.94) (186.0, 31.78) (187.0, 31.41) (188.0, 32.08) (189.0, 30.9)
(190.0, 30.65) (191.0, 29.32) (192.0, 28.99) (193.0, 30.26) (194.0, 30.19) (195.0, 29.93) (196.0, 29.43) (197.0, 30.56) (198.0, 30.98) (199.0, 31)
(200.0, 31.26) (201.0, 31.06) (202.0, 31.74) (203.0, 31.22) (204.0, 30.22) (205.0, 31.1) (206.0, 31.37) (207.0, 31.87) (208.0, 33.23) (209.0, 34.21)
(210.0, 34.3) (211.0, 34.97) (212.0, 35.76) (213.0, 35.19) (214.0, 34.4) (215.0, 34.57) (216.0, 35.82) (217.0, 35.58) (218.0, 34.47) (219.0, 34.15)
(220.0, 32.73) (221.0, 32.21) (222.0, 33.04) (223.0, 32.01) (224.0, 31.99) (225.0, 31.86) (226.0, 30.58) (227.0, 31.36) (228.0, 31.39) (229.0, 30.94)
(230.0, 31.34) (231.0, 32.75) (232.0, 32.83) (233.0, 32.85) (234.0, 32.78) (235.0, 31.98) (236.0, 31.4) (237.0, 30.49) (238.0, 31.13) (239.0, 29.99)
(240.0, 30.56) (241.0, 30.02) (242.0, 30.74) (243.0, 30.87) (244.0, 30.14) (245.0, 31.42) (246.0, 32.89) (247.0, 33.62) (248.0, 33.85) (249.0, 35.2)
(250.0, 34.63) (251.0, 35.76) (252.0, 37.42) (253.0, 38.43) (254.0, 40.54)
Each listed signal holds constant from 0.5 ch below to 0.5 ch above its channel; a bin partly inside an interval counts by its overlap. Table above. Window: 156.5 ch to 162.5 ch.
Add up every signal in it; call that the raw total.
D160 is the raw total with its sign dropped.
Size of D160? 184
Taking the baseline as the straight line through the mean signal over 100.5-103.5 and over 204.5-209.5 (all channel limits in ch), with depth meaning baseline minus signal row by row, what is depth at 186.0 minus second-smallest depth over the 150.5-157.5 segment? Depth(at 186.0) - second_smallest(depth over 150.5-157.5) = 1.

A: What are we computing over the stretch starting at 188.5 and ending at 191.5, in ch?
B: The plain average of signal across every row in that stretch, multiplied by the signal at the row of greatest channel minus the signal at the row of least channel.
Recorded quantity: -48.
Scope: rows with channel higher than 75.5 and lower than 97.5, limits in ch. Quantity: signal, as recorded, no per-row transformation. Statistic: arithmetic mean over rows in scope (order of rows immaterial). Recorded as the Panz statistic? 20.8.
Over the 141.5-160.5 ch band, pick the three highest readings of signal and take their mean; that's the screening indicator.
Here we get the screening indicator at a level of 30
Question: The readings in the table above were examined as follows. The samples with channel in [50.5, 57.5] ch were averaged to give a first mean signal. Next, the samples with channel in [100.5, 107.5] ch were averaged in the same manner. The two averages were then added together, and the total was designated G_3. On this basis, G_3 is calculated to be 49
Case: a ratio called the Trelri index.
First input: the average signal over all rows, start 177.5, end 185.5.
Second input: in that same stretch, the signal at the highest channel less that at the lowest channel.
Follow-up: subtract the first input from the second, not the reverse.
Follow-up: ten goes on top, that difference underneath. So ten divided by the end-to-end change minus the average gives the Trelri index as -0.33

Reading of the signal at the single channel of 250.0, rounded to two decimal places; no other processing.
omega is 34.63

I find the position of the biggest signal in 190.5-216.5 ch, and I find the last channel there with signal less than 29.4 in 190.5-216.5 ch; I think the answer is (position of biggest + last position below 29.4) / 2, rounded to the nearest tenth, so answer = 204.0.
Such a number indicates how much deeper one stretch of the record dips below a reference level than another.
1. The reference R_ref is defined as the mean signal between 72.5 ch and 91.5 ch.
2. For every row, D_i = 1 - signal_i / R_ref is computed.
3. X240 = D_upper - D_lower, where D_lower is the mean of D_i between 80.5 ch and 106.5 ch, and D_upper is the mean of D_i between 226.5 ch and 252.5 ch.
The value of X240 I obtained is -0.51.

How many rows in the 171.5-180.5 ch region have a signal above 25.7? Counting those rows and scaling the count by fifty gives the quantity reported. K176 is 450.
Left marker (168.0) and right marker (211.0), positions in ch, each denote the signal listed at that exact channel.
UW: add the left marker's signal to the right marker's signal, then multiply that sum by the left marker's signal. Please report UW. 2343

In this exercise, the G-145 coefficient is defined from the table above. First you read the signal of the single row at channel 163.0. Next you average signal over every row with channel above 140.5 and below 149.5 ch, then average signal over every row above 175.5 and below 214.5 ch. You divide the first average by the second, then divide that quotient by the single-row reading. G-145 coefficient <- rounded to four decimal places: 0.0280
